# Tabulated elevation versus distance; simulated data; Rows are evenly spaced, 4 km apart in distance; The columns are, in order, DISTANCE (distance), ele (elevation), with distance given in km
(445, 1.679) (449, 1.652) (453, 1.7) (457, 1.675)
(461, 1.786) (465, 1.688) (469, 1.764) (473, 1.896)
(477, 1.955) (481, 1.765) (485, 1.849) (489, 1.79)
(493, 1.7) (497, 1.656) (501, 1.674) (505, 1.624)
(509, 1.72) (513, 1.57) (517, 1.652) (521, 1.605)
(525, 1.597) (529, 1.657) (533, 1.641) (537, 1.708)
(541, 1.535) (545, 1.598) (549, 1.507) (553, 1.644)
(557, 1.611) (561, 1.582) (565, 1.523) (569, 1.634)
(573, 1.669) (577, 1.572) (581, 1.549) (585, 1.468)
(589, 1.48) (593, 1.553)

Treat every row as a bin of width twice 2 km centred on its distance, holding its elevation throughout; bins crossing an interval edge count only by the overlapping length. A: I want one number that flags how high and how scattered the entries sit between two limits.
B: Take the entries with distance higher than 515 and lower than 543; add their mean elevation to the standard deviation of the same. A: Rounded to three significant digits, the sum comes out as 1.68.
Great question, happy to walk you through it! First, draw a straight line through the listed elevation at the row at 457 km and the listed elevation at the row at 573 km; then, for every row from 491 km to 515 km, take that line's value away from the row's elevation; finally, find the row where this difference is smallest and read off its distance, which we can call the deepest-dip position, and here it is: 513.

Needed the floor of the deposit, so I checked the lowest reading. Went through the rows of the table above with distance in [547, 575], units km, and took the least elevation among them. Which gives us 1.507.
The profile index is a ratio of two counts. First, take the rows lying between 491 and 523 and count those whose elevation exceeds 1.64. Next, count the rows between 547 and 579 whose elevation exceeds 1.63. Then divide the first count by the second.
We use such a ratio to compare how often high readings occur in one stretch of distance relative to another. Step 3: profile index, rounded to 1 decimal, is 1.7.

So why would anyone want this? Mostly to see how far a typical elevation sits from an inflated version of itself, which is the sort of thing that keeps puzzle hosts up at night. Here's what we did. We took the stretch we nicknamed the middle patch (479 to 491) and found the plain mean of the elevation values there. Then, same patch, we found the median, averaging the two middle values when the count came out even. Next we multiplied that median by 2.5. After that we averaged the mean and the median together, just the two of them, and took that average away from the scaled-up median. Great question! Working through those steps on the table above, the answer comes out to 2.68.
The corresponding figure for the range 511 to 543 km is 2.44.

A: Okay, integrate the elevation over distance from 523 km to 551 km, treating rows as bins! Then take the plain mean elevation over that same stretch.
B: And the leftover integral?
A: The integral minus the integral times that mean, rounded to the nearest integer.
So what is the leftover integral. -27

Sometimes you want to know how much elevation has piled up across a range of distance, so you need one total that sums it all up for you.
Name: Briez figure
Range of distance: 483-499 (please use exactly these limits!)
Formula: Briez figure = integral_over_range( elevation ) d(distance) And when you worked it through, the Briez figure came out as 28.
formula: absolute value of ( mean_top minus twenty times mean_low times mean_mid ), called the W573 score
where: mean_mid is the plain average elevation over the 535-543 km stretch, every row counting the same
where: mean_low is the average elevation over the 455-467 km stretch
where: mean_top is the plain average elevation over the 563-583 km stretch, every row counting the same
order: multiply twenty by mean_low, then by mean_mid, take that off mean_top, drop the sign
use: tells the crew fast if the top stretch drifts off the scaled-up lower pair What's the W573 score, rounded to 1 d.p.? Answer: 54.1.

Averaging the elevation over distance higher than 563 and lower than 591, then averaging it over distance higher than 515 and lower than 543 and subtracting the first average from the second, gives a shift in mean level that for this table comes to 0.071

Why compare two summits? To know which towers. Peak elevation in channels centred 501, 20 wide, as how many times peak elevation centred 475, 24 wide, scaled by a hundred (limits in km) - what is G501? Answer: 88.0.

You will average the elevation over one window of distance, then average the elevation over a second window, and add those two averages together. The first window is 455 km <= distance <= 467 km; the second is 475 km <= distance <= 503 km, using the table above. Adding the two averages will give 3.49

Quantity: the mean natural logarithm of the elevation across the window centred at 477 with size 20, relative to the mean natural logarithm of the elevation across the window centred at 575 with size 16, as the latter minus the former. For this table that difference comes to -0.14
